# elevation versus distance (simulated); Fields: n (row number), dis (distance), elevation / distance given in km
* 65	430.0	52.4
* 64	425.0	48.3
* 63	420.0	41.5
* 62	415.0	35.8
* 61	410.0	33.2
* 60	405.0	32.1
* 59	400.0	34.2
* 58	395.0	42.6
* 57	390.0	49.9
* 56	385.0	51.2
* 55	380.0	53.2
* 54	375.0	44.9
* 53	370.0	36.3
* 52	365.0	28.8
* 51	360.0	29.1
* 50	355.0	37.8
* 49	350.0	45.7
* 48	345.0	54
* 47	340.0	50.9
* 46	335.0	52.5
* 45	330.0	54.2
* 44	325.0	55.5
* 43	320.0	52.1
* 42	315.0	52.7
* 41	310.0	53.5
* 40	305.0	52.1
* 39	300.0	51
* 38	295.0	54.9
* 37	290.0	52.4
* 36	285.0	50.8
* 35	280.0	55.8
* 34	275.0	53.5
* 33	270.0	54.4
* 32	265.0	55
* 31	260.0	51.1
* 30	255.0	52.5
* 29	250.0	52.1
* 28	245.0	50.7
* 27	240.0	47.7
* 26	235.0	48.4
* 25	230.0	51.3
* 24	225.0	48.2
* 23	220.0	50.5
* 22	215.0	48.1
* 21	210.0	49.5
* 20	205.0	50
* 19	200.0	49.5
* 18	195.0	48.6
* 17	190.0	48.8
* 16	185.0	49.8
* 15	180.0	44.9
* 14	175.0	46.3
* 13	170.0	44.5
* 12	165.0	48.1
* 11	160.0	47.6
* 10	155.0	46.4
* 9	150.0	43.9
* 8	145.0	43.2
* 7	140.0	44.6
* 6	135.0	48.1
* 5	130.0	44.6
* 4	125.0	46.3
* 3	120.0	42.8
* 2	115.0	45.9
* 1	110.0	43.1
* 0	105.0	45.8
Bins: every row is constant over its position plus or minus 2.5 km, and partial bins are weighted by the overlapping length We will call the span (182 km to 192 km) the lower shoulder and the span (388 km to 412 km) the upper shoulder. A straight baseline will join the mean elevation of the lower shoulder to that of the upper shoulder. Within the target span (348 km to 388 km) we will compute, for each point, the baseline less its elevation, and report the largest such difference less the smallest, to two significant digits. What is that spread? 25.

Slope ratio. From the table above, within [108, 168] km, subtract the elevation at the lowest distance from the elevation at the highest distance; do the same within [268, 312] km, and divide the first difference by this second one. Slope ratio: -5.6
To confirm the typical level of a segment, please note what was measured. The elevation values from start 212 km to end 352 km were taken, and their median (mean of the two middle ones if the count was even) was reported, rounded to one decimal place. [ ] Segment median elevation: 52.1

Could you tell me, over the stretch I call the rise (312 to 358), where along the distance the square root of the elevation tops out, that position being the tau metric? 325.0 km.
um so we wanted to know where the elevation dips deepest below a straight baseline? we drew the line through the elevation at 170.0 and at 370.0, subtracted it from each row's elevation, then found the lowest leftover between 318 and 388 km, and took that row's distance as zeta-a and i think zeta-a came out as 365.0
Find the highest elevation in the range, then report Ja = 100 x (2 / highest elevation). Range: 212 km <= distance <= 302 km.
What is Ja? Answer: 3.58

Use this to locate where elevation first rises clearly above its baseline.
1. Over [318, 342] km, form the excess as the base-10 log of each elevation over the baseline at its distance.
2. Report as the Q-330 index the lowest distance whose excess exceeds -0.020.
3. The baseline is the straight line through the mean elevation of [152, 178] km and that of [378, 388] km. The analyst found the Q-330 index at 320.0 km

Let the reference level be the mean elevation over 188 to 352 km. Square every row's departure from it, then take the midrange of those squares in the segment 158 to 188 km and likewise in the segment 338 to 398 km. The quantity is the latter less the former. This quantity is 231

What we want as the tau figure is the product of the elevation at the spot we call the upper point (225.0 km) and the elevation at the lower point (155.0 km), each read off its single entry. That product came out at 2236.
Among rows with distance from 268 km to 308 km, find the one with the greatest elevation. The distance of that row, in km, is 280.0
